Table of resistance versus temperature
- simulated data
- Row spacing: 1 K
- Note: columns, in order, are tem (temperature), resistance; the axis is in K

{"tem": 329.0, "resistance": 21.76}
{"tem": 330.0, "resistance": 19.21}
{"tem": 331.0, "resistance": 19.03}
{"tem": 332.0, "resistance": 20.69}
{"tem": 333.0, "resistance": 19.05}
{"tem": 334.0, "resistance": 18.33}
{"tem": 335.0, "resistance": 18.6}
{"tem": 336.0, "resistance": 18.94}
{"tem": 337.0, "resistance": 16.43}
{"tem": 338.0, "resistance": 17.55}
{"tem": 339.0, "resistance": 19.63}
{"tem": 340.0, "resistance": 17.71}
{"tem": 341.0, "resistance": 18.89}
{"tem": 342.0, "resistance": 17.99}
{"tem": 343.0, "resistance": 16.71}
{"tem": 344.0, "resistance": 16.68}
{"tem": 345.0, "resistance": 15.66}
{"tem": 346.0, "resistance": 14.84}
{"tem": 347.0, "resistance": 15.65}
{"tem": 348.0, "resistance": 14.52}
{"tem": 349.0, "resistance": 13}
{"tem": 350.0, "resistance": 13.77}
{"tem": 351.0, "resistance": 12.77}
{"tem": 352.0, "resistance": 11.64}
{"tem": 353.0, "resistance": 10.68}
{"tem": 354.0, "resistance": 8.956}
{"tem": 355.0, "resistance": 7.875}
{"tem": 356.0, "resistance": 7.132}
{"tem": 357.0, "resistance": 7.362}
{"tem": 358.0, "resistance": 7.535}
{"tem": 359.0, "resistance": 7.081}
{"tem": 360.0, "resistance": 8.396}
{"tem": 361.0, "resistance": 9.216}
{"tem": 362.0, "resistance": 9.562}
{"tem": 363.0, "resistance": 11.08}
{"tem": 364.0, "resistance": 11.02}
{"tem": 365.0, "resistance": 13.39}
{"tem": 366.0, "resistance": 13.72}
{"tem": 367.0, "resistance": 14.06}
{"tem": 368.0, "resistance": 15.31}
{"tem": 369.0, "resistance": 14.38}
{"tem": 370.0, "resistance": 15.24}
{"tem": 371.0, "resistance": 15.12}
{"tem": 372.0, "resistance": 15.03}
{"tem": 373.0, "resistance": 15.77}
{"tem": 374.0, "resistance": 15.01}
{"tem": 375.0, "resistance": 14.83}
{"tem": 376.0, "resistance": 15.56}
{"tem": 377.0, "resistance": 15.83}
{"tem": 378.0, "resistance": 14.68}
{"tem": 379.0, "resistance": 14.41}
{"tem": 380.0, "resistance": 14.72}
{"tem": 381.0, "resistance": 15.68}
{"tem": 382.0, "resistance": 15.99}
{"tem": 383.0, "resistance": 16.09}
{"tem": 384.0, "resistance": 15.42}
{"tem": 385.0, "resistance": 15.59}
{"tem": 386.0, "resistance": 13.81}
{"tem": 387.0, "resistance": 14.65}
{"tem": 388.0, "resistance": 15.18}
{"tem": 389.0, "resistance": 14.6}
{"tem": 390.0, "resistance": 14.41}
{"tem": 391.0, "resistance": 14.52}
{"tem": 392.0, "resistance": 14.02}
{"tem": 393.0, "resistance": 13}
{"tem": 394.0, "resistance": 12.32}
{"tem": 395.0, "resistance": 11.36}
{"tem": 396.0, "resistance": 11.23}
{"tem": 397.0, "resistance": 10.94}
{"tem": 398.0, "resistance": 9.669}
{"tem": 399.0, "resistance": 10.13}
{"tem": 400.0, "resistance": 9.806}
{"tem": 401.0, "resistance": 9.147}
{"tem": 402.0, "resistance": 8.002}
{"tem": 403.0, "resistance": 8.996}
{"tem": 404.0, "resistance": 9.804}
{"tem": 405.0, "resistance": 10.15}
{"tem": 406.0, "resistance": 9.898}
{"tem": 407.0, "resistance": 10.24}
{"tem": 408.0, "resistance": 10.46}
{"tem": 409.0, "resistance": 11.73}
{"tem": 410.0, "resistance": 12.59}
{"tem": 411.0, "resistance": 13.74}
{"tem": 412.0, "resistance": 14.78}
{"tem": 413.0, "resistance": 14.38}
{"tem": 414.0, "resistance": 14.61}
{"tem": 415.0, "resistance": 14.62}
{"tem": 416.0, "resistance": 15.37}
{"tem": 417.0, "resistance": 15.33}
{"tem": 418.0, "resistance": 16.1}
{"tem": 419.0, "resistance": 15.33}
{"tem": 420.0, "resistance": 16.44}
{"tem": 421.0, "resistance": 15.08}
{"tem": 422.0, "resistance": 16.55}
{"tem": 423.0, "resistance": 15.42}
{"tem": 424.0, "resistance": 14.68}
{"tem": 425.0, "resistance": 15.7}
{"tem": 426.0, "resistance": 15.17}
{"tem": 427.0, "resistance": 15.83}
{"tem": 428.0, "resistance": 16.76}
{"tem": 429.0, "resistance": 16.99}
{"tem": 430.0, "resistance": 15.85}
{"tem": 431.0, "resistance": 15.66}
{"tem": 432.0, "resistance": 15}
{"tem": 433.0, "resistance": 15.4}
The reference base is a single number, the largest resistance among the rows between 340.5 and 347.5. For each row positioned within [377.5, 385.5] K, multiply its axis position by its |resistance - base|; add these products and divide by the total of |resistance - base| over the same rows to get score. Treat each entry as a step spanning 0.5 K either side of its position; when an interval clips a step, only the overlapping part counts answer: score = 381.2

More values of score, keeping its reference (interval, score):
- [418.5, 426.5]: 422.6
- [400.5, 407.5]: 403.9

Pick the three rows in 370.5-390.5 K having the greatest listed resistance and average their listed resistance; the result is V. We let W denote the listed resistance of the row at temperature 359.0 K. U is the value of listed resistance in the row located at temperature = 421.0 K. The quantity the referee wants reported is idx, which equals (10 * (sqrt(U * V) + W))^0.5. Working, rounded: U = 15.08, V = 16.0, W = 7.081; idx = 15.0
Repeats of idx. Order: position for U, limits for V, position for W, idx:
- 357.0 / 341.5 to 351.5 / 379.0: 16.0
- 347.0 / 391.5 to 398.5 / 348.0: 17.0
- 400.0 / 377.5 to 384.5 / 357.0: 14.1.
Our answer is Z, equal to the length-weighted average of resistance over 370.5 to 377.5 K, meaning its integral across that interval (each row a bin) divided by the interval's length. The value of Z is 15.3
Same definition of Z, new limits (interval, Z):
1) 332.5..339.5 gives 18.4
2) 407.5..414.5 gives 13.2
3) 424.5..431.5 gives 16.0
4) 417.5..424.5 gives 15.7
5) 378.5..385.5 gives 15.4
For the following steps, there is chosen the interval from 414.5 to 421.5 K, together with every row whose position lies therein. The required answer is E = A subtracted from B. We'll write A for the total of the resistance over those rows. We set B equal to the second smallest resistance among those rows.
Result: -93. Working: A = 108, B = 15.08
